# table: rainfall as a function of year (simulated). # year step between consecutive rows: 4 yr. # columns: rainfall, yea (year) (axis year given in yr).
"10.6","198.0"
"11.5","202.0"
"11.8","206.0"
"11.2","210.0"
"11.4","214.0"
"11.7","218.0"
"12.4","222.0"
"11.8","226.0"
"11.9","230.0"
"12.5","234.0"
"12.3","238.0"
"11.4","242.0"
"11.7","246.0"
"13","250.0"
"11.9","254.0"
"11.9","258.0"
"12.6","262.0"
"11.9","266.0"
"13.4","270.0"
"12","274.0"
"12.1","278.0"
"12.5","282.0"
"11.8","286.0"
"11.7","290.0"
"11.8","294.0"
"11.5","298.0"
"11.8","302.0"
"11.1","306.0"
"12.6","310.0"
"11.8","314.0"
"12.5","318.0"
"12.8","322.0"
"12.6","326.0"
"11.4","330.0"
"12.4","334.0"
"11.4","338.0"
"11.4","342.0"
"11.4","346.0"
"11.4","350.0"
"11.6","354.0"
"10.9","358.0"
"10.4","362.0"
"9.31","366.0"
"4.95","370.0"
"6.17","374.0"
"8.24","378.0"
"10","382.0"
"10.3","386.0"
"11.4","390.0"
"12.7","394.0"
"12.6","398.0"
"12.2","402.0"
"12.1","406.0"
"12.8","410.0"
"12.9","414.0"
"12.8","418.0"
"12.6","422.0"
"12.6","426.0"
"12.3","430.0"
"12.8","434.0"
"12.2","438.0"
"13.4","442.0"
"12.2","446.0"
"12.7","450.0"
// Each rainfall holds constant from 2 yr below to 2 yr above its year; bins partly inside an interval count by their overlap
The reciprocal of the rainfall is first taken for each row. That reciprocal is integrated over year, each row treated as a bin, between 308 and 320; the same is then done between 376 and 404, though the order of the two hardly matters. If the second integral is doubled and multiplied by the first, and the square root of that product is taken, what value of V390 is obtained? 2.25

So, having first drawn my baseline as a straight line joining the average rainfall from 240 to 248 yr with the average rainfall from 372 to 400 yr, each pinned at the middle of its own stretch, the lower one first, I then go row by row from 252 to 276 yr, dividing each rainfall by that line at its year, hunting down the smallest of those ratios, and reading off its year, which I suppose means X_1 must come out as 254.0 yr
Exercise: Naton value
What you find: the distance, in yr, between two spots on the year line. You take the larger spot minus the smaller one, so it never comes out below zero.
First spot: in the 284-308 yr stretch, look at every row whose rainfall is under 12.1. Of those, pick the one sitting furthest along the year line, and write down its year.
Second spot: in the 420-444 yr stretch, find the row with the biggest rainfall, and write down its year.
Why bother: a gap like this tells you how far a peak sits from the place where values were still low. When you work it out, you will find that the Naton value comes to 136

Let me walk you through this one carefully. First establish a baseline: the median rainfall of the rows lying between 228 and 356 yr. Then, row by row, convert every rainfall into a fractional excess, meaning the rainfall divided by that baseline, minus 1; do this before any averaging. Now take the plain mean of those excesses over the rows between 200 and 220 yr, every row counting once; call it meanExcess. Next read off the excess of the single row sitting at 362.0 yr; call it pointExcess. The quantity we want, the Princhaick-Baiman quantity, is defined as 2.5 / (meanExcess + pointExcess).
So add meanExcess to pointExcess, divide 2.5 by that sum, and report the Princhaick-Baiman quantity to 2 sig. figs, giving -16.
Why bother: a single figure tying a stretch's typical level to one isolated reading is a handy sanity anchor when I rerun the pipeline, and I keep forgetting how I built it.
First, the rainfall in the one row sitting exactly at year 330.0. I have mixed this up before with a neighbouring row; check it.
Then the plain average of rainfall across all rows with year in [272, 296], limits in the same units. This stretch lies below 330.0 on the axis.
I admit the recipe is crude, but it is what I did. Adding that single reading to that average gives 23.4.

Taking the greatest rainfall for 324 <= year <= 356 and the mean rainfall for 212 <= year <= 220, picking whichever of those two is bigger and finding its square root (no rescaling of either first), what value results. 3.55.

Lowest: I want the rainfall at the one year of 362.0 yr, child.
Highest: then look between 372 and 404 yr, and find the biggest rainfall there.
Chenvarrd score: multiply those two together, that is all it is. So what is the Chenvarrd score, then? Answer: 132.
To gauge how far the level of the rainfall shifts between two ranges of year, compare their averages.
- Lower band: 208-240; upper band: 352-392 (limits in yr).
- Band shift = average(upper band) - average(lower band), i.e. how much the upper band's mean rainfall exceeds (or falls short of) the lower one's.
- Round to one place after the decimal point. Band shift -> -2.6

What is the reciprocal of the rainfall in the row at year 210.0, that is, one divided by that 0.089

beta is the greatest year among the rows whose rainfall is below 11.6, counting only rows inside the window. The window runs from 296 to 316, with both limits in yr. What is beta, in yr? 306.0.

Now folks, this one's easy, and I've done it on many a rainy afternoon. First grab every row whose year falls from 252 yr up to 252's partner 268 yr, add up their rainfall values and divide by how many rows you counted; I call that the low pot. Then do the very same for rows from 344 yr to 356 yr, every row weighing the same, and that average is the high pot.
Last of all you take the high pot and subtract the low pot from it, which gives -0.61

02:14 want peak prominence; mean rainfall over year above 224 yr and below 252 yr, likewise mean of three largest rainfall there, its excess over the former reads 0.51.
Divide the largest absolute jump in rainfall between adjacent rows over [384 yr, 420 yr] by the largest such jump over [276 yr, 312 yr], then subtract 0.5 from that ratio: 0.37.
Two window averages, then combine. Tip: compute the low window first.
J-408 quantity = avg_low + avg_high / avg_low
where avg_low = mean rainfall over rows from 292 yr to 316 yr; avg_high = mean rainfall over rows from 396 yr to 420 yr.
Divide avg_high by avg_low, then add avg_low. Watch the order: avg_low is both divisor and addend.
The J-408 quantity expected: 12.8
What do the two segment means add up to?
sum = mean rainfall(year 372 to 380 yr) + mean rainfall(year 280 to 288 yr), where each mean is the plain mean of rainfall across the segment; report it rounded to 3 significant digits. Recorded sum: 19.4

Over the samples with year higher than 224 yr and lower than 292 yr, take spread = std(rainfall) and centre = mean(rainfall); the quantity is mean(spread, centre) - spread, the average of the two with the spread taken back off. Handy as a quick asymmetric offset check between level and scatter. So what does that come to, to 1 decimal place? 5.8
